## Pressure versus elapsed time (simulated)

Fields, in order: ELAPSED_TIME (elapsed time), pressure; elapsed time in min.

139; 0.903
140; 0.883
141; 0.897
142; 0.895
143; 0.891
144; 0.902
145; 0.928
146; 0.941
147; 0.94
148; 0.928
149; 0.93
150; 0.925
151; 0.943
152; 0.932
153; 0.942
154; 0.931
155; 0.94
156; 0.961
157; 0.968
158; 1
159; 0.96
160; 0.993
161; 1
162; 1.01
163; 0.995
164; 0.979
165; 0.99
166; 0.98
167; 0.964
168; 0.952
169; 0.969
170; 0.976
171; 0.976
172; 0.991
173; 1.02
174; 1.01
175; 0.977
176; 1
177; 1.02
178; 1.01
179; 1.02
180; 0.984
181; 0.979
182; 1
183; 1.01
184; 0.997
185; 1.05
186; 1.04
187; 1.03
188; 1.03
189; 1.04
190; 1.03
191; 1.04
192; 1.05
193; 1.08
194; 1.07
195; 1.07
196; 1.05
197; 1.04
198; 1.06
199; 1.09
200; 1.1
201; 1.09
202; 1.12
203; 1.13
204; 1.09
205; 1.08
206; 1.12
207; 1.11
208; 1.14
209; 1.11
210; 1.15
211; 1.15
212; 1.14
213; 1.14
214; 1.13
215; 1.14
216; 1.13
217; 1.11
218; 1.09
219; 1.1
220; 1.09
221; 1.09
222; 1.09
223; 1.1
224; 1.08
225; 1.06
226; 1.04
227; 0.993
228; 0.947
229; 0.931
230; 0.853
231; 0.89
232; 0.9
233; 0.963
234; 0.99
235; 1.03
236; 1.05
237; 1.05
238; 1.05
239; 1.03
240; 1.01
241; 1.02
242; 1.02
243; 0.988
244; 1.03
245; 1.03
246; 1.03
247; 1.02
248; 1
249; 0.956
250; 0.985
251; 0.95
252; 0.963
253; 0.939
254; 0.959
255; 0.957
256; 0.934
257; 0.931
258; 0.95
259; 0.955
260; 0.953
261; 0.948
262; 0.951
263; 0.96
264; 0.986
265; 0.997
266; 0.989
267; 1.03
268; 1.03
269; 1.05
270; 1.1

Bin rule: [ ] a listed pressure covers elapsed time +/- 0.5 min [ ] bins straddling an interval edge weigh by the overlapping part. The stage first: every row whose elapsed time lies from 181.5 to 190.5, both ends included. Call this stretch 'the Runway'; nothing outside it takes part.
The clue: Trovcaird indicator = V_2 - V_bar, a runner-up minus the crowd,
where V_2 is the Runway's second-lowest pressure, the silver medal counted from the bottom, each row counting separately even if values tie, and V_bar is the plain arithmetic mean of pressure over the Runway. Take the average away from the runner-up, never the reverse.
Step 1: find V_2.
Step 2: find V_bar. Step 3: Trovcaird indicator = -0.025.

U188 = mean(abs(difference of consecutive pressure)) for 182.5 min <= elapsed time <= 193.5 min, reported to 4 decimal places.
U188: 0.0156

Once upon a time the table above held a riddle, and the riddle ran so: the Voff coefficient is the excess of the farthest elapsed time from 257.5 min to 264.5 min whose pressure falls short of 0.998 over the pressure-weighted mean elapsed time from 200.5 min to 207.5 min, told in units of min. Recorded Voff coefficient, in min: 60.0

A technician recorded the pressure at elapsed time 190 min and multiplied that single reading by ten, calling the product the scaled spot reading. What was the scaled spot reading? 10.3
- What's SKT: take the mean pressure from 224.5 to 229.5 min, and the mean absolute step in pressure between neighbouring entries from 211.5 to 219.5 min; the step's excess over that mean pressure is -0.98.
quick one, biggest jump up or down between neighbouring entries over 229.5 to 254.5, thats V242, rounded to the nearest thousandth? 0.063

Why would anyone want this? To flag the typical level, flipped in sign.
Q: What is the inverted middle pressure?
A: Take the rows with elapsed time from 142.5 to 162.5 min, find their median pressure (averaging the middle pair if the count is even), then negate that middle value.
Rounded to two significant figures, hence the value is -0.94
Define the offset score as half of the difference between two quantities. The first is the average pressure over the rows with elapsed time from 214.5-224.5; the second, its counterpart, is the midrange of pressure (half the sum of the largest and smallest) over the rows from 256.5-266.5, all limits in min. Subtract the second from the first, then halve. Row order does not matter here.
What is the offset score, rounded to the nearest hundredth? 0.07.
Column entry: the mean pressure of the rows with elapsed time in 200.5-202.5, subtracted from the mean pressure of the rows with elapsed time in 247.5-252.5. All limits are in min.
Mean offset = -0.13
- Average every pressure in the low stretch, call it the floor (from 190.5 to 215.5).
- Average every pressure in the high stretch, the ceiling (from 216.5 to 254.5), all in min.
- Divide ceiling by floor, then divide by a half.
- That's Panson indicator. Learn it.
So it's 1.84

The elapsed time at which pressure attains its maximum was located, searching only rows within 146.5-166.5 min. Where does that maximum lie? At 162 min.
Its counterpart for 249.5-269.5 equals 269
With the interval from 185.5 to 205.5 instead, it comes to 203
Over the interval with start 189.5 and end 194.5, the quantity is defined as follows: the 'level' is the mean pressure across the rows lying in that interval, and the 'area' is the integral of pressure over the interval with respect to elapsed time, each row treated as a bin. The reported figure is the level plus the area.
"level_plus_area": 6.3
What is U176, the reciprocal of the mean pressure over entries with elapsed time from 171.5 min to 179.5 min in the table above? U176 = 0.99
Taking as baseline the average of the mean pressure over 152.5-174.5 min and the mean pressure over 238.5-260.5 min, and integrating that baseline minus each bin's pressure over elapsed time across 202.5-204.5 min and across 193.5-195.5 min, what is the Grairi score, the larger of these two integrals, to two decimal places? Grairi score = -0.18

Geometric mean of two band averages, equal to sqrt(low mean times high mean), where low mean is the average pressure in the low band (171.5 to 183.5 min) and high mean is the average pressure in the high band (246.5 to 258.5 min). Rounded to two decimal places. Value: 0.98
